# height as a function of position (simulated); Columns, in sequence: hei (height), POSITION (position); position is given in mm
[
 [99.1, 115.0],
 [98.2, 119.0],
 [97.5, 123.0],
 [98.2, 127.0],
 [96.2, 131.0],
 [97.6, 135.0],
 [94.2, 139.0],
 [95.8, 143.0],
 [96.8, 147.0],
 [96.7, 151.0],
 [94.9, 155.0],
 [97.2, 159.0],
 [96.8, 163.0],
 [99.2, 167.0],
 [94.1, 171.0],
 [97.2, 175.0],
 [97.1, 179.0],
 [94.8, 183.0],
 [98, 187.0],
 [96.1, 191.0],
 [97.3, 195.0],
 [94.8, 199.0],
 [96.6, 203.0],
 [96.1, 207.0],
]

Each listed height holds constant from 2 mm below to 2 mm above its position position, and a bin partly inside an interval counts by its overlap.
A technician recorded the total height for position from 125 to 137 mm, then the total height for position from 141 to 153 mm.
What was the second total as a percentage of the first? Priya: 99.1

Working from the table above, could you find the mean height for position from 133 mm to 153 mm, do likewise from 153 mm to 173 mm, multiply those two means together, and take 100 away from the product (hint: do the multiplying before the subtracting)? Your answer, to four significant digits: 9179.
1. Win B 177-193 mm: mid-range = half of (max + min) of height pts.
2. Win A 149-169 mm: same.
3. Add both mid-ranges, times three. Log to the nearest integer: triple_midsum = 580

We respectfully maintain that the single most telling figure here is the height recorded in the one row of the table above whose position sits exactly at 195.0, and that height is 97.3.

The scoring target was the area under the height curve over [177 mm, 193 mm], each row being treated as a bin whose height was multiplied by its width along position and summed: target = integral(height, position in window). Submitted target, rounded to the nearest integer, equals 1544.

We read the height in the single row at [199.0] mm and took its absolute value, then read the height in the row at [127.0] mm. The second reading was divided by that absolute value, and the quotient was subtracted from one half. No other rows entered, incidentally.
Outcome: -0.54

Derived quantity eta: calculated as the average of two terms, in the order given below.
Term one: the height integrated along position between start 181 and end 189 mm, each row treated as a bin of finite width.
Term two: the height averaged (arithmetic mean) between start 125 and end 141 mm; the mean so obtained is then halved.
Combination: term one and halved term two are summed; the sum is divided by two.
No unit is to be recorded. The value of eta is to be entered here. 410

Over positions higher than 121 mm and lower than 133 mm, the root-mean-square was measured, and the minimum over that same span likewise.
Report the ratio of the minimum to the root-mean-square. 0.989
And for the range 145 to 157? 0.987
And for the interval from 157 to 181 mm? 0.971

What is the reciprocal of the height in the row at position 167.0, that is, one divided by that 0.0101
